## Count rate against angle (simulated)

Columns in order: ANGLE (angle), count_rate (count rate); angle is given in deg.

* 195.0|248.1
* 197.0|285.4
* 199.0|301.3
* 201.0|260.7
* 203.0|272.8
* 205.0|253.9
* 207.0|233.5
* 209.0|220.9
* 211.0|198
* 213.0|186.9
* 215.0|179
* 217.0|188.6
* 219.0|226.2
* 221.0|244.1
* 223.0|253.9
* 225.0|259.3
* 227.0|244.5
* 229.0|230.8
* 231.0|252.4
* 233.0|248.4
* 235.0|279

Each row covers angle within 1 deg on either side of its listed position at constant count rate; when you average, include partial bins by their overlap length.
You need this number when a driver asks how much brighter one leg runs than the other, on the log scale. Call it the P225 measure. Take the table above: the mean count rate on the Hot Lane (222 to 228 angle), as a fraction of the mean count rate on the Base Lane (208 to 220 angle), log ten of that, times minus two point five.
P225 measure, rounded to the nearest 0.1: -0.3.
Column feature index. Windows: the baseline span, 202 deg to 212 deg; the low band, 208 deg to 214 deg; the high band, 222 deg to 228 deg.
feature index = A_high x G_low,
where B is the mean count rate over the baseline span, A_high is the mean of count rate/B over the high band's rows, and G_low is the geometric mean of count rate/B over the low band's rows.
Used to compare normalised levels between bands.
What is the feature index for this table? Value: 0.91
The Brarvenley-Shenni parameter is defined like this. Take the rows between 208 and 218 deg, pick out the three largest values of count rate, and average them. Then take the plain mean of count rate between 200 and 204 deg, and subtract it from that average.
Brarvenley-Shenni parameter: -64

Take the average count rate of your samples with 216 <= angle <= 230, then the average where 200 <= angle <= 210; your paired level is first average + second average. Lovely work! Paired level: 484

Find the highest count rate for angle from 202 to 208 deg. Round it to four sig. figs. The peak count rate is 272.8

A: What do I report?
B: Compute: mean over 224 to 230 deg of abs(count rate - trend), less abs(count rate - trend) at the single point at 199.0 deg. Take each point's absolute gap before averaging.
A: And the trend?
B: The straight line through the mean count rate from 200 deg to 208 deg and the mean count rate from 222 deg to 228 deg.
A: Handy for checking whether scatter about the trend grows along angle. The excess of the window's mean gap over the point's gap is -34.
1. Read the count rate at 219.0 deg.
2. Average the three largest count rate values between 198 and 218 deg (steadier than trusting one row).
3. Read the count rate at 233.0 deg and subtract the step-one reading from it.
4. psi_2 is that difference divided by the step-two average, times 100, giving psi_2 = 8.0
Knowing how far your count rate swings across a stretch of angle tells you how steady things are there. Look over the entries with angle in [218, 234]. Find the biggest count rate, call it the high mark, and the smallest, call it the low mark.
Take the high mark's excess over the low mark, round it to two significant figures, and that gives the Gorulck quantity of 33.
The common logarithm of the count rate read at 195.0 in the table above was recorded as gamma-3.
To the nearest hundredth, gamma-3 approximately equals 2.39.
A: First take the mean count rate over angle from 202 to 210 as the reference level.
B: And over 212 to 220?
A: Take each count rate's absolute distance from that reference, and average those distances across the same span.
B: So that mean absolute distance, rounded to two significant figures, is 50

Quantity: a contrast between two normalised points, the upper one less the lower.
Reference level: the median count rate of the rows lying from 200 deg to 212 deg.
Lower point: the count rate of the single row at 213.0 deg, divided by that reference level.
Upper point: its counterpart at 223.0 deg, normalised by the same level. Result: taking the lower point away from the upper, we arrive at 0.27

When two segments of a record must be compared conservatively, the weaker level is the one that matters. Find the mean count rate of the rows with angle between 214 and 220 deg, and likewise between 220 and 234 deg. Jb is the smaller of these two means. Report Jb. 198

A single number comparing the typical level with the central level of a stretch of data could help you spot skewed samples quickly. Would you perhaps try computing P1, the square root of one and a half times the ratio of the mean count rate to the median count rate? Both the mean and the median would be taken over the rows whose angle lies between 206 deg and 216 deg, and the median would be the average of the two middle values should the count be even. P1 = 1.242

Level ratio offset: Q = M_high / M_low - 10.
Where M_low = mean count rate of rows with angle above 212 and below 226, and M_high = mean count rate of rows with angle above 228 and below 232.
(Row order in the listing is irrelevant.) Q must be -8.90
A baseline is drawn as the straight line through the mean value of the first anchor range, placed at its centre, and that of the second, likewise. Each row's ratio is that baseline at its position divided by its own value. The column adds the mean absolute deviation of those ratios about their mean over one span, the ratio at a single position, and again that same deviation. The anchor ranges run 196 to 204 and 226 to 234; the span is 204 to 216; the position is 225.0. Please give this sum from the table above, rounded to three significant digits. 1.22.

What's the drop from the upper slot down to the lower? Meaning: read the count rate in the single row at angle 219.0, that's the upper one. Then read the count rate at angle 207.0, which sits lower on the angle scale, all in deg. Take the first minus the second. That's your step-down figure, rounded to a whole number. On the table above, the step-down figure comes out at -7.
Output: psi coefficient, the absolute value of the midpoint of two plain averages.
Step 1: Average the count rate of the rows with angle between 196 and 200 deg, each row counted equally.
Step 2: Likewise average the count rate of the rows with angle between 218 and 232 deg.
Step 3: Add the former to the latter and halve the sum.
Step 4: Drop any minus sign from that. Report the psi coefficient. 269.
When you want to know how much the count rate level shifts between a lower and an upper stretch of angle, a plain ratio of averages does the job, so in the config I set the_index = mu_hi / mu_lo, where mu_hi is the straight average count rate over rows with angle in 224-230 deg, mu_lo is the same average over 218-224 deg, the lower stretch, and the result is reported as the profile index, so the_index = 1.01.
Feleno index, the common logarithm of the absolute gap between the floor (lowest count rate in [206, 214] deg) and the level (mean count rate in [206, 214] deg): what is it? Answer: 1.4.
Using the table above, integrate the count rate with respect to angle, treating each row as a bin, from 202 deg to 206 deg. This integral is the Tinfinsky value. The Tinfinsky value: 1053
